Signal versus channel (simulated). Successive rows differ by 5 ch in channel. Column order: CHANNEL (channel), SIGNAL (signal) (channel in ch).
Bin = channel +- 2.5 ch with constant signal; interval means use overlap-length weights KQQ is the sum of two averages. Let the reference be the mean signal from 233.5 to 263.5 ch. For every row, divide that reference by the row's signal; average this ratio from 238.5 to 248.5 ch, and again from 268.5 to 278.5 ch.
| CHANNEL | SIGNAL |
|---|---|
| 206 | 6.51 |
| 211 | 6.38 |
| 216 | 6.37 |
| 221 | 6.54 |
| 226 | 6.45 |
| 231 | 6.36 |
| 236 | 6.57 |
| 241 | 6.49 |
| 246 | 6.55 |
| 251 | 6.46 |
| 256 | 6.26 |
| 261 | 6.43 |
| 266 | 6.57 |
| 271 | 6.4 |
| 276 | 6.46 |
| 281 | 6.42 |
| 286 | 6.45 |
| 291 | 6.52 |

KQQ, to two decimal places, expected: 2.00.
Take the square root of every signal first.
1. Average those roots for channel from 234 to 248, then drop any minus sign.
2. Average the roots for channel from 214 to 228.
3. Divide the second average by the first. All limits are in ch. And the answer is 0.99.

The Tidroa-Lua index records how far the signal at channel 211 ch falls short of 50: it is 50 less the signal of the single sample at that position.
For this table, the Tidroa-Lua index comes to 43.62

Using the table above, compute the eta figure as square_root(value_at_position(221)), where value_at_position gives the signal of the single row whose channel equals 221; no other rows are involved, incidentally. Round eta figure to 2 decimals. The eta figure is 2.56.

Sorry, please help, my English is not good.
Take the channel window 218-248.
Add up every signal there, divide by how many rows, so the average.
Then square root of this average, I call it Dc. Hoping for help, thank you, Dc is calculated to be 2.548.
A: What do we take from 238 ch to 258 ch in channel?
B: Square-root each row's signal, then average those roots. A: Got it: 2.54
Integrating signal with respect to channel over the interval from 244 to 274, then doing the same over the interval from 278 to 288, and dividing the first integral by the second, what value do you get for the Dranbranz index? 3.0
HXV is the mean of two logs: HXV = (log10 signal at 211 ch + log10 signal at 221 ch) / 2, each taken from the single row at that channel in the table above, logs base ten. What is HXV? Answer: 0.8102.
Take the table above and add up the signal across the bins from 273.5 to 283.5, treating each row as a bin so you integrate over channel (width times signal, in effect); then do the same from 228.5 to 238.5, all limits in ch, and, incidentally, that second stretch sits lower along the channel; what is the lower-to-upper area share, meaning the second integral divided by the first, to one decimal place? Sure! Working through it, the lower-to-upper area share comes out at 1.0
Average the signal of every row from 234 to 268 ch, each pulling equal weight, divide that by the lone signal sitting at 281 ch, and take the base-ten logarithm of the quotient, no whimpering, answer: 0.004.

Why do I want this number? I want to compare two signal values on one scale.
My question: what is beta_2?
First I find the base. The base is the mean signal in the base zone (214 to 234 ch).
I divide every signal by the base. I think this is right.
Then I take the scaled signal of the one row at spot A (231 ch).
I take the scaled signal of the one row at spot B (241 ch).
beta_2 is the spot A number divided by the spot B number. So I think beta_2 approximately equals 0.98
